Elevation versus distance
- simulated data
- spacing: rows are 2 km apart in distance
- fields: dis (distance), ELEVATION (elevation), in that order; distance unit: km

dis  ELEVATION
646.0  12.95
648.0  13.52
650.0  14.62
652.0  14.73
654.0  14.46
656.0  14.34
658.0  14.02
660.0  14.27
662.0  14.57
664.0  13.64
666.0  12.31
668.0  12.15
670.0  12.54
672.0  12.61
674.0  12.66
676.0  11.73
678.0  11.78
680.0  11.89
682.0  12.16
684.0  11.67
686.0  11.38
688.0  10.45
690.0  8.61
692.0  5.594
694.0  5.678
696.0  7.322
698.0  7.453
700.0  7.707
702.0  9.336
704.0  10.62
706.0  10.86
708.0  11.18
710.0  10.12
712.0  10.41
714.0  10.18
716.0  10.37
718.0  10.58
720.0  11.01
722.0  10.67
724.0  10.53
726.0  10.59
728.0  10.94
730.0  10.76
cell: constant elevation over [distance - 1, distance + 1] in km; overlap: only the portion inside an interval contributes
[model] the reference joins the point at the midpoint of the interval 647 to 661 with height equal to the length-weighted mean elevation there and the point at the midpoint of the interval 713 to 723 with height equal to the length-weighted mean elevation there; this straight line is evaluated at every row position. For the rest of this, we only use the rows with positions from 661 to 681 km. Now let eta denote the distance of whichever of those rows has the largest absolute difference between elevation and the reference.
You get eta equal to 668.0 km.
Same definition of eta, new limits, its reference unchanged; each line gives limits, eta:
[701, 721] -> 702.0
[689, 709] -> 692.0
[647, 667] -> 666.0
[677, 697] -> 692.0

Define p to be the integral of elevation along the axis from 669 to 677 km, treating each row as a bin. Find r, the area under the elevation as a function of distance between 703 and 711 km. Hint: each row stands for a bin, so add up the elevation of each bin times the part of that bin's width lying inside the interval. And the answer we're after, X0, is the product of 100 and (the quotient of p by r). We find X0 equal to 116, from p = 99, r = 86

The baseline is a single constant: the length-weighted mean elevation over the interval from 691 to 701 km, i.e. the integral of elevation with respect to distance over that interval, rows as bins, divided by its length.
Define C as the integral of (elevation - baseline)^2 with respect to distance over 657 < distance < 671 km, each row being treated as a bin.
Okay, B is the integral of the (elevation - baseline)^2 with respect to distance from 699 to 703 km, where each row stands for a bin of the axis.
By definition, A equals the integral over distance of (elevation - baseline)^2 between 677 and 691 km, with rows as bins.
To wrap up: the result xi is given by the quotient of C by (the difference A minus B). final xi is 2.3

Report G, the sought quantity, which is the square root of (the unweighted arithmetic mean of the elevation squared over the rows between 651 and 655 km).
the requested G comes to 15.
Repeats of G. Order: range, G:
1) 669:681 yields 12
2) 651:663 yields 14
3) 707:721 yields 11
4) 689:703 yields 7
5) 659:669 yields 13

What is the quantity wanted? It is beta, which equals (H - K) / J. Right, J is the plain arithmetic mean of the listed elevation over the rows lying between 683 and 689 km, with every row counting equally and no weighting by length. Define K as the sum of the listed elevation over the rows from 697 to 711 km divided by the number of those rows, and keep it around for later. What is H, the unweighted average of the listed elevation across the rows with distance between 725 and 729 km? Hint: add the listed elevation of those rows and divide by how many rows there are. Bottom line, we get 0.10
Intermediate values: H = 10.8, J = 11.2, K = 9.6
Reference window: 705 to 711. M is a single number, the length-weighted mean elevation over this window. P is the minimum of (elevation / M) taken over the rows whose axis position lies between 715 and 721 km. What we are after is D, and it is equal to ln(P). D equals 0.0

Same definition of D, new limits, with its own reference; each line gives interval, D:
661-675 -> 0.1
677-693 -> -0.7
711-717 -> -0.1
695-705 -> -0.4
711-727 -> -0.1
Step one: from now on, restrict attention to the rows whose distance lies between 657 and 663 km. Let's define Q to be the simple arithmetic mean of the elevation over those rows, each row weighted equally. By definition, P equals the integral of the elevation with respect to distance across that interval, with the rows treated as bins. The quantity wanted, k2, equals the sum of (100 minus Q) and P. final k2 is 171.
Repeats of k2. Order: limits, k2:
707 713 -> 153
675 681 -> 159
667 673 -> 162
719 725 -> 154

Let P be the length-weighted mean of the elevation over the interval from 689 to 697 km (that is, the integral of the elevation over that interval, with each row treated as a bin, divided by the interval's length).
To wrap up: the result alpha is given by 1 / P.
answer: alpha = 0.147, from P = 7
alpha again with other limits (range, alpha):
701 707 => 0.097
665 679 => 0.082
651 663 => 0.069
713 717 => 0.097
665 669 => 0.082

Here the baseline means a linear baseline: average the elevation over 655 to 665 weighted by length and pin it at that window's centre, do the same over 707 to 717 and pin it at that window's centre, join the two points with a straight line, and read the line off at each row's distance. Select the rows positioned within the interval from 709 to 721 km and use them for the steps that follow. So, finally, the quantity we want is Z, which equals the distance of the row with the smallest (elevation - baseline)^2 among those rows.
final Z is 712.0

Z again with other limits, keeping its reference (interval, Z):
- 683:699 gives 684.0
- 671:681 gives 674.0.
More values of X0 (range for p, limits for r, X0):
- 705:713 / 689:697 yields 156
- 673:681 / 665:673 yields 97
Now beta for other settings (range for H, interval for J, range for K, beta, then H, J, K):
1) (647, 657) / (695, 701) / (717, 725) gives 0.49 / 14.3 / 7.5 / 10.7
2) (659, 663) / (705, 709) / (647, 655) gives 0.01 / 14.4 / 11.0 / 14.3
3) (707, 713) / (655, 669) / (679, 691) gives -0.03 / 10.6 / 13.6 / 11.0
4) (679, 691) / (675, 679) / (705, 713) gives 0.03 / 11.0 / 11.8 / 10.6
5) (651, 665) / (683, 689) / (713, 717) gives 0.36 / 14.3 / 11.2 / 10.3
